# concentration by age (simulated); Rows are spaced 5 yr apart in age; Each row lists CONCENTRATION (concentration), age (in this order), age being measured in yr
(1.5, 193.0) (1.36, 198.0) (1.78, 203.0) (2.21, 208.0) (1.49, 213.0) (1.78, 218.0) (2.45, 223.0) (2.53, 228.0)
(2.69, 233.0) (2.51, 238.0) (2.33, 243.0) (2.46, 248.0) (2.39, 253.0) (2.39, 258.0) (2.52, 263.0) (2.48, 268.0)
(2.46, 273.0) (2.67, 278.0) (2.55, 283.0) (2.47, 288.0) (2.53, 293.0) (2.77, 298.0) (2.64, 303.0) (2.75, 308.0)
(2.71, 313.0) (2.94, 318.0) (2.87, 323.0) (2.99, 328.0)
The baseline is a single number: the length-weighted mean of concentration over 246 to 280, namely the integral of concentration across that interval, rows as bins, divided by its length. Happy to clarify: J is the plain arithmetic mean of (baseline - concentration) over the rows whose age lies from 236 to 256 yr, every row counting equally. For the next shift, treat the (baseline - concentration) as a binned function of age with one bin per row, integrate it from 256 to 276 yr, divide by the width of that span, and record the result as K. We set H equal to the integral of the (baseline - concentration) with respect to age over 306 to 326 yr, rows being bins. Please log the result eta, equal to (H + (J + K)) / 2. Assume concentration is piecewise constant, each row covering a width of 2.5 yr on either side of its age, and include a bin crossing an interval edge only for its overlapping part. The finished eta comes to -3.4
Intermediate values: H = -6.89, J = 0.06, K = 0.01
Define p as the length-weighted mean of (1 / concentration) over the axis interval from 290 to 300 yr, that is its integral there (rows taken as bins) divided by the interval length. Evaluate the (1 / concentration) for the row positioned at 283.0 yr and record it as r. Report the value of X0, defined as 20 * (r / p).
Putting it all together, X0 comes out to 21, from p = 0.380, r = 0.39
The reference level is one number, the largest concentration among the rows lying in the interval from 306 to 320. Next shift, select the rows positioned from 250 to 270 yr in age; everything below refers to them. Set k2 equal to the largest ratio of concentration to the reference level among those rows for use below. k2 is 0.86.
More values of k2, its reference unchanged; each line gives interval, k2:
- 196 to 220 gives 0.75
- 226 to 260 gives 0.91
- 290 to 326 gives 1.00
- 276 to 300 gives 0.94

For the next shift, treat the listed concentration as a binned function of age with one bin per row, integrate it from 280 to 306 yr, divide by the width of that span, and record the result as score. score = 2.60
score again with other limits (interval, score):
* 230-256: 2.48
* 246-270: 2.45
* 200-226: 1.94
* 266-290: 2.53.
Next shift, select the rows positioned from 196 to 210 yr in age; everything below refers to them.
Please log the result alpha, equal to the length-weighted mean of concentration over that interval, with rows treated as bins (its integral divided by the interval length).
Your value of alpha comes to 1.78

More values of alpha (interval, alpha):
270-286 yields 2.55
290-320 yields 2.72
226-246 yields 2.51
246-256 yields 2.42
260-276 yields 2.49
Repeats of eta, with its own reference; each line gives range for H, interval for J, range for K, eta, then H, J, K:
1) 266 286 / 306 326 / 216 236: -0.7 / -1.22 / -0.34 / 0.10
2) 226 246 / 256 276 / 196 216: 0.0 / -0.69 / 0.02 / 0.76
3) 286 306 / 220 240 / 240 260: -1.3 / -2.61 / -0.07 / 0.08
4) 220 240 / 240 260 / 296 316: -0.6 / -0.96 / 0.09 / -0.24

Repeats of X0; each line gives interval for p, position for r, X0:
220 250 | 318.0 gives 17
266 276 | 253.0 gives 21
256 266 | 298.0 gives 18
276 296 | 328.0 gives 17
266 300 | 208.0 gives 23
